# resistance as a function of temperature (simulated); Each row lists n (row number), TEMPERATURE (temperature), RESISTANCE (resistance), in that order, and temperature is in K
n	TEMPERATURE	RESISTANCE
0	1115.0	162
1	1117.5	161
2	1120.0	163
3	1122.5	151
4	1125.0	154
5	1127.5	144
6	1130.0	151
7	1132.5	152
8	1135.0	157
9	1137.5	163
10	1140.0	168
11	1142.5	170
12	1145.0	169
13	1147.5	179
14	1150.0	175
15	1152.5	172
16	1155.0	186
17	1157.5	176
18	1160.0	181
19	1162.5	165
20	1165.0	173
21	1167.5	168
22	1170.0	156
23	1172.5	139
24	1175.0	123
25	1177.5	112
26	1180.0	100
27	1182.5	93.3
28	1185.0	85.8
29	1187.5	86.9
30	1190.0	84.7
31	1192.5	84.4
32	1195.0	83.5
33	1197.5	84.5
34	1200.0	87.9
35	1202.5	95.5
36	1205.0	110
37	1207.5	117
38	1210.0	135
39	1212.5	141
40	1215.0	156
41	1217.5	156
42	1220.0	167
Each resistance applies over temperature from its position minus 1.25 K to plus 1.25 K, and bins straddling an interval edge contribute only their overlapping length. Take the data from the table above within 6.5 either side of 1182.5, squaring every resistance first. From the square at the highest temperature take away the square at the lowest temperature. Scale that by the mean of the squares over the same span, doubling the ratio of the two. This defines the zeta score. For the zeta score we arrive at -1.1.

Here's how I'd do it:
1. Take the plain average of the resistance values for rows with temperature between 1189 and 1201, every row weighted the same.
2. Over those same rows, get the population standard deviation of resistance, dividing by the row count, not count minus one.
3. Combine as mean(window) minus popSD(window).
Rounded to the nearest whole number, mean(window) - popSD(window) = 83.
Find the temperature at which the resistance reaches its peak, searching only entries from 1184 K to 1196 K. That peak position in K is 1187.5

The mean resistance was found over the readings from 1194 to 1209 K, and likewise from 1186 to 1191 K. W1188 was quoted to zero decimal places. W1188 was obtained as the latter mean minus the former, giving -11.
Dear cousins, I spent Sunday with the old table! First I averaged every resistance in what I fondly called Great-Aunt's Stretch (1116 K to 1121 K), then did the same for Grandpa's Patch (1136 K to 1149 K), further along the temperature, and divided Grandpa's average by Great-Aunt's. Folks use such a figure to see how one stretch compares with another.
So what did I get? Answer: 1.05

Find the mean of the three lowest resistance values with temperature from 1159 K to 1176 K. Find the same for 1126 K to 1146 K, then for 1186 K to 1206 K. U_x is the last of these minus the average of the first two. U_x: -60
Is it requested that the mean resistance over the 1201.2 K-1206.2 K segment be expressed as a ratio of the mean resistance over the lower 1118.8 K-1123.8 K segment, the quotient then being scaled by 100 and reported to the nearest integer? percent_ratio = 65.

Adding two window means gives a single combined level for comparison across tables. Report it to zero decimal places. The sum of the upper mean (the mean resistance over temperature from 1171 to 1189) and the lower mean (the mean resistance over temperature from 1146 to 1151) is 283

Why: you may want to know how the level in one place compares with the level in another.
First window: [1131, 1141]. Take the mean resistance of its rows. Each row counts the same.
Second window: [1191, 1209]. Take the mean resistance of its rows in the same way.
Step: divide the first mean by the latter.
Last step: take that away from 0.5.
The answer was -1.2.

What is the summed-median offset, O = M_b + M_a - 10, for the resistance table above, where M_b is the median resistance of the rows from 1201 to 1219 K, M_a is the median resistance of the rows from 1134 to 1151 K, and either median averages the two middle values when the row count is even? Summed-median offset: 294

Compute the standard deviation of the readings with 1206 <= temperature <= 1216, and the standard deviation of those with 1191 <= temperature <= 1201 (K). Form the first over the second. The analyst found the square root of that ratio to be 2.9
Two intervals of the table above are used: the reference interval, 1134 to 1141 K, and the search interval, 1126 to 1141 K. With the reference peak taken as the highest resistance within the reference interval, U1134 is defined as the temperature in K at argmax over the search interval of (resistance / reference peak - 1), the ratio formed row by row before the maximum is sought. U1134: 1140.0 K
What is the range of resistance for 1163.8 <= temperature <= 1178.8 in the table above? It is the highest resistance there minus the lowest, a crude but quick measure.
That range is 61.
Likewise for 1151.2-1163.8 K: 21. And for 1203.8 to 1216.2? 46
